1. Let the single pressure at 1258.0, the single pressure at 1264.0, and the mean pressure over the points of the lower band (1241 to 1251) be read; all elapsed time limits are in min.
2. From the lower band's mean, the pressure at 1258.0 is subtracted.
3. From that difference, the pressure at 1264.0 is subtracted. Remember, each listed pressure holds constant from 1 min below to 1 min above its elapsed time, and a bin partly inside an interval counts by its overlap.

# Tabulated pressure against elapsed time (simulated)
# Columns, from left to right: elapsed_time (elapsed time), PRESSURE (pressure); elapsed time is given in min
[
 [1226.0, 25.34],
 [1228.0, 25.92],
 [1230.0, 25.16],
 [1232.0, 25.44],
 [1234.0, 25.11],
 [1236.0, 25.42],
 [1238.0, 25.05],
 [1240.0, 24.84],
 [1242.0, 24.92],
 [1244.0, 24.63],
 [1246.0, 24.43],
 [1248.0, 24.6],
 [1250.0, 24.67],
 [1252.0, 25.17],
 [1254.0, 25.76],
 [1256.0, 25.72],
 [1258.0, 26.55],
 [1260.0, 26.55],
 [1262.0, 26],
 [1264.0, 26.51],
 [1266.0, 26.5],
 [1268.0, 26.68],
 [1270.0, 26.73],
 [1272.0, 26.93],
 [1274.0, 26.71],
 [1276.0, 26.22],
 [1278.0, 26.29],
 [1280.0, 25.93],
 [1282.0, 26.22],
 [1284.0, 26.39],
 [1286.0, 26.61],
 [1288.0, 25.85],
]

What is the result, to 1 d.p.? -28.4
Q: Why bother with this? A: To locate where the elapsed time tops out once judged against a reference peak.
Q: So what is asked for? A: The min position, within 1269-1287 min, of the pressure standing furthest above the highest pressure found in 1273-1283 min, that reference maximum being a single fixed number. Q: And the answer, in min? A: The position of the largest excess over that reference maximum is 1272.0 min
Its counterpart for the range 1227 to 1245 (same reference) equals 1228.0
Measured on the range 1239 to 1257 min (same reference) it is 1254.0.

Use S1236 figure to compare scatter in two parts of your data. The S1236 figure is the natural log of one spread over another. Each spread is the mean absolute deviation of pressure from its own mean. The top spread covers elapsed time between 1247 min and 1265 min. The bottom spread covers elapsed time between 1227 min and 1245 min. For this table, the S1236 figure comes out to 0.8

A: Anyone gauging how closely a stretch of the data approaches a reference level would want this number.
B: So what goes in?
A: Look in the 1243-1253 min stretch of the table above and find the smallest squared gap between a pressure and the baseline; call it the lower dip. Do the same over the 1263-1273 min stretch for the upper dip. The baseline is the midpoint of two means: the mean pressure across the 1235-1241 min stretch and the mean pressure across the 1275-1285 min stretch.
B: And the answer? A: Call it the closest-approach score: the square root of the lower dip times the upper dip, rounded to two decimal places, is 0.41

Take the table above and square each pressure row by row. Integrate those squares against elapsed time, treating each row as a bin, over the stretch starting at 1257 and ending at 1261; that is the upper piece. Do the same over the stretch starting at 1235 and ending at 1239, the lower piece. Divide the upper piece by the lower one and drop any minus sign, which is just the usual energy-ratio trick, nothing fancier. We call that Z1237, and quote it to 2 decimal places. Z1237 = 1.11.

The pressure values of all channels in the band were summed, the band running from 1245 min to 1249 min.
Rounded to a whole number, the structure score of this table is 49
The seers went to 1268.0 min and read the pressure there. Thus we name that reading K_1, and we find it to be 26.68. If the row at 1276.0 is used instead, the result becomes 26.22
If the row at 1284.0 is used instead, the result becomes 26.39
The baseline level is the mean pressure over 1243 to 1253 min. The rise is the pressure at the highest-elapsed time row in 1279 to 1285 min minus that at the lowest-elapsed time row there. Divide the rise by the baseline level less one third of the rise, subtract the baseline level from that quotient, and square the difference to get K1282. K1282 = 609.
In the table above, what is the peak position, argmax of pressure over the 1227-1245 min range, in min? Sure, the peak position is 1228.0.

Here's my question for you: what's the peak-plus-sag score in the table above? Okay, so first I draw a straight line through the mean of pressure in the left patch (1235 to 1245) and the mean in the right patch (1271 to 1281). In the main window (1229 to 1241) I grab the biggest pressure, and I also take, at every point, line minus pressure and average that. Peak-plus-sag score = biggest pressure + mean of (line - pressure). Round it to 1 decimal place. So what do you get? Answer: 25.0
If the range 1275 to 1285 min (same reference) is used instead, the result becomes 26.8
